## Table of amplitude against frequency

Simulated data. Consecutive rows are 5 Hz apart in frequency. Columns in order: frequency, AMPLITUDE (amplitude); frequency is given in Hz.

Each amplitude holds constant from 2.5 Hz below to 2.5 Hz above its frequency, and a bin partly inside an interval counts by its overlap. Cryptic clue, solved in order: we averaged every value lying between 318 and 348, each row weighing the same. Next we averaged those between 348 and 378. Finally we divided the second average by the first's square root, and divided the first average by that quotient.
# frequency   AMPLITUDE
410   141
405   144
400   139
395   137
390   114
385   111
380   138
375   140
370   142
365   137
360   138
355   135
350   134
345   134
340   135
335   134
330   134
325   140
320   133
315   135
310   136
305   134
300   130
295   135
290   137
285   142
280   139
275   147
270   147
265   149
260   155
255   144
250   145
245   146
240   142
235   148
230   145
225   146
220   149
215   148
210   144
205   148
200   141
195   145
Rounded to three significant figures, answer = 11.4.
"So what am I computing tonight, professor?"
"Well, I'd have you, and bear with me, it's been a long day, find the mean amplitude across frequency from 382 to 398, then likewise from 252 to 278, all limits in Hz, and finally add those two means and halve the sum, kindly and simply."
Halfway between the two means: 135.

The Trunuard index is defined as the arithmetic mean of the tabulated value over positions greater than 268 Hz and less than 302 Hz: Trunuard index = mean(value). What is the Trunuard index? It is 140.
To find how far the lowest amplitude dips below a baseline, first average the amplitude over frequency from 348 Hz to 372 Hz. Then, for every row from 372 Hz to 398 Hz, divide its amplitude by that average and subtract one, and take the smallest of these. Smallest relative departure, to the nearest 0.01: -0.19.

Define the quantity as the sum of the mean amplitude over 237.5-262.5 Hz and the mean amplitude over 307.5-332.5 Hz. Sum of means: 282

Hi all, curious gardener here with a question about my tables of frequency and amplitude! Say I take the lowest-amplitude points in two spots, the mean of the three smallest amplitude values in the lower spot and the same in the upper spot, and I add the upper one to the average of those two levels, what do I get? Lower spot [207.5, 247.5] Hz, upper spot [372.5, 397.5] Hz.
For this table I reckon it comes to 253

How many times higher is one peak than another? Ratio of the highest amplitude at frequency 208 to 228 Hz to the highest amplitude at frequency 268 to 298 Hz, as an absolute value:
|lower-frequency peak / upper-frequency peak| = 1.01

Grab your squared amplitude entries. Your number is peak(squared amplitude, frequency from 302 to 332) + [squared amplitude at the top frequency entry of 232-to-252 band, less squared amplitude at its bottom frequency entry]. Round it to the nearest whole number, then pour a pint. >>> 18721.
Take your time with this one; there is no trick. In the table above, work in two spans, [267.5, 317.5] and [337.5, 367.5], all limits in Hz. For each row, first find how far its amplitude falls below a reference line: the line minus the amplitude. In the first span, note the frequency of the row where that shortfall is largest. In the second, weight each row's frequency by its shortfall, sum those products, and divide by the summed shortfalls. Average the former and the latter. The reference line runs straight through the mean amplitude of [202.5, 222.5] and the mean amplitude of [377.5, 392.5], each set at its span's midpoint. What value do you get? 327.3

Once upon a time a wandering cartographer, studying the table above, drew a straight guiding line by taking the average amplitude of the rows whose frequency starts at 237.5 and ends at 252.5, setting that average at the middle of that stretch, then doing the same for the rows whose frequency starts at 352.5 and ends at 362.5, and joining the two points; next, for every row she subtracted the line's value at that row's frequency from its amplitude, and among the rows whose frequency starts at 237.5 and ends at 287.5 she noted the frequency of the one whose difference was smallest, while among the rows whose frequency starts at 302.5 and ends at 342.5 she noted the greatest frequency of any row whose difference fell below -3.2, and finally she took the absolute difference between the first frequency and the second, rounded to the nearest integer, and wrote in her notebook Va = 55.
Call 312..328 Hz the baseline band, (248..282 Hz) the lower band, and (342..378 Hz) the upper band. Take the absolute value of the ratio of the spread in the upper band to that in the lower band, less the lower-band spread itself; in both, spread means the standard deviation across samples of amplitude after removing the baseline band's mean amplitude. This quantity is 4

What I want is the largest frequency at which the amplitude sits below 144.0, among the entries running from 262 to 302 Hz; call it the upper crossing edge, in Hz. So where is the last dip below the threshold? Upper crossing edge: 300 Hz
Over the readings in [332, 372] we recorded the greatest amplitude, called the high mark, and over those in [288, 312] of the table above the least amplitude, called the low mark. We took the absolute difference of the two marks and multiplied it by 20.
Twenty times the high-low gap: 240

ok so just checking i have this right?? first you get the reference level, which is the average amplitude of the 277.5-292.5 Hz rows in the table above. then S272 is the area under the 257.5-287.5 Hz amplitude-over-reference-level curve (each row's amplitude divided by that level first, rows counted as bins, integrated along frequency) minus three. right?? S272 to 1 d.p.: 28.5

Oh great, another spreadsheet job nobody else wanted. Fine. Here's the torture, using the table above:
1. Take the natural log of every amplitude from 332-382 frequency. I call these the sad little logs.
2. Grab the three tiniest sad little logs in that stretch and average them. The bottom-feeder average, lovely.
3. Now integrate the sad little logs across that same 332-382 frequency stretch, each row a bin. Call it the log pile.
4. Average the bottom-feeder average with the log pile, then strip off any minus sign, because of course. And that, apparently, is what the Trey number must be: 125.4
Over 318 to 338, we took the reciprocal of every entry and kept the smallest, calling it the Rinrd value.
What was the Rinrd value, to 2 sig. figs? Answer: 0.0071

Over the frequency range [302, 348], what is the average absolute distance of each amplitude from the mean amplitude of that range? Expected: 1.3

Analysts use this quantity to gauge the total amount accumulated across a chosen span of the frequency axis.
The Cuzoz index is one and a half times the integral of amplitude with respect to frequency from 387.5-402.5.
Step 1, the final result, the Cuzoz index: 2925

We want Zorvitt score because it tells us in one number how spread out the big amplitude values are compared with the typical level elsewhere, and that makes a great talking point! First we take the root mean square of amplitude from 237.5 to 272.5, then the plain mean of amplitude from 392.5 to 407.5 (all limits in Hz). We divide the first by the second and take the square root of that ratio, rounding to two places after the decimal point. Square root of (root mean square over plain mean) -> 1.02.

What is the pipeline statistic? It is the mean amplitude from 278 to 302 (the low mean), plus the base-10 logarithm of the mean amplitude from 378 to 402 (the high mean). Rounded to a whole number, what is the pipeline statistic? 139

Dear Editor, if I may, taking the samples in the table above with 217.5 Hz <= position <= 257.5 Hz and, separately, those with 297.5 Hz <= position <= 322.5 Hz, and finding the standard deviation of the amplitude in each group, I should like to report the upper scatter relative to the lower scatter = 1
